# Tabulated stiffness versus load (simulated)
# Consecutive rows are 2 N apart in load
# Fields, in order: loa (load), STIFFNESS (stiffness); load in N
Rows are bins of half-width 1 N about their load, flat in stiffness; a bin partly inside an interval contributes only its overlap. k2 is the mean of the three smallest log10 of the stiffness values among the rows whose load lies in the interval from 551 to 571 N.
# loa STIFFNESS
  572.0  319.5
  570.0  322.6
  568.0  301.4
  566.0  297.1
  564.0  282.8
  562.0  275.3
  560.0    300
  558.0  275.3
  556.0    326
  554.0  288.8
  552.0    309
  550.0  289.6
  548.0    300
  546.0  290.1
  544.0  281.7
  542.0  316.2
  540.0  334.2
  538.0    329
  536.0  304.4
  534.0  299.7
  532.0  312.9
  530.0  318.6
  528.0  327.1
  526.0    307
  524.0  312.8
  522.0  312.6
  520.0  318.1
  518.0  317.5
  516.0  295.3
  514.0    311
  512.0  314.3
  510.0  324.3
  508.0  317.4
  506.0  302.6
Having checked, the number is 2.444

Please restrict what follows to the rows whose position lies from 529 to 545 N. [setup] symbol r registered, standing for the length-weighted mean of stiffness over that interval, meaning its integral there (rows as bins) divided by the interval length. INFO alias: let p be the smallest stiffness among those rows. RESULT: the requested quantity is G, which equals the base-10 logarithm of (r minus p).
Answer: 1.48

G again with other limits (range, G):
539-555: 1.29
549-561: 1.36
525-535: 1.13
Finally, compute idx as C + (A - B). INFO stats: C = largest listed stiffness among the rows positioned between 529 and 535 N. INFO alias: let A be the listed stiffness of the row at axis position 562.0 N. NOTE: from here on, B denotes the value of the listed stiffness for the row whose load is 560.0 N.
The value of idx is 294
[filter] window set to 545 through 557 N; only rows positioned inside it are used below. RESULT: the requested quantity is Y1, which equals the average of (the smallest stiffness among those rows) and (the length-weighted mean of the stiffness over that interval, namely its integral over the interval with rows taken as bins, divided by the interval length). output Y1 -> 295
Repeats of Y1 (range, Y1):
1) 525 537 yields 306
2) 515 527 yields 303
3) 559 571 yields 286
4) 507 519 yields 304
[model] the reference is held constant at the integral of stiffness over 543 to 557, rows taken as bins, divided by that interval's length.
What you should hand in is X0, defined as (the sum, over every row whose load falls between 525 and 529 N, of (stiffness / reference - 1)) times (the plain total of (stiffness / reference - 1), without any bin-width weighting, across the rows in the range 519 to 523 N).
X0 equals 0.015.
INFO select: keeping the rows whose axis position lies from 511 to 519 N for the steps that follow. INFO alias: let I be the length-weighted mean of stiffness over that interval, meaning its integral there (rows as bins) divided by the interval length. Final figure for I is 310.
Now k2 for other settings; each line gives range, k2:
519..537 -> 2.482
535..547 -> 2.465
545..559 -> 2.454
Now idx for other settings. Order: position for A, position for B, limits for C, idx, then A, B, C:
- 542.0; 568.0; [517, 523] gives 333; 316.2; 301.4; 318.1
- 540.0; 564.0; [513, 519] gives 369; 334.2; 282.8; 317.5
